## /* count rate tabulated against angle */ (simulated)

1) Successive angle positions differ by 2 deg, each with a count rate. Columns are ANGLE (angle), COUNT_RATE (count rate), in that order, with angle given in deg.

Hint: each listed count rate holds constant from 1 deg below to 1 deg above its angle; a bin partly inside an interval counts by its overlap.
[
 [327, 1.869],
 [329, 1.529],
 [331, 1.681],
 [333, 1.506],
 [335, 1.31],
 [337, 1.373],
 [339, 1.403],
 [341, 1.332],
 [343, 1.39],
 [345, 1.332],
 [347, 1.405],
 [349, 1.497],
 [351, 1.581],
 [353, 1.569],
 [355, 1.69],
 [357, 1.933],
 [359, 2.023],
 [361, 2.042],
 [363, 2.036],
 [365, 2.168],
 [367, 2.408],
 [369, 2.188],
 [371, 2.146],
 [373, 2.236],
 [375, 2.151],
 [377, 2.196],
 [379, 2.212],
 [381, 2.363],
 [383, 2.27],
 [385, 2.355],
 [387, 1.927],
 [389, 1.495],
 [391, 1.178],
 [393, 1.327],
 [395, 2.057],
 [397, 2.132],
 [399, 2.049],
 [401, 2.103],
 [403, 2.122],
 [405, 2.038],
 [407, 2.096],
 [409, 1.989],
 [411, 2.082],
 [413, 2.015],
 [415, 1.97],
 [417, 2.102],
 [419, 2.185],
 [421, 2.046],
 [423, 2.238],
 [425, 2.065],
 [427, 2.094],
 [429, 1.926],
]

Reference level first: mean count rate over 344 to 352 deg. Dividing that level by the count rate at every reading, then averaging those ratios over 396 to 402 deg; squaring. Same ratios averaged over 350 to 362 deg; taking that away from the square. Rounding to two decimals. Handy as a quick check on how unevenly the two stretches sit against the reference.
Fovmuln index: -0.33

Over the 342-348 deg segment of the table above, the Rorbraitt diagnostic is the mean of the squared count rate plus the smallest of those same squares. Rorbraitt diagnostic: 3.7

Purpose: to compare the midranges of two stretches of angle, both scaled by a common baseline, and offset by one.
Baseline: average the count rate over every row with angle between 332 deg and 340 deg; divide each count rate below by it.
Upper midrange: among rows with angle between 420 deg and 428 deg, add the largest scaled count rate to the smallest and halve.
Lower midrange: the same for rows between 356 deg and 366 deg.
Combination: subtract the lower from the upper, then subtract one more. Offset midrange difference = -0.93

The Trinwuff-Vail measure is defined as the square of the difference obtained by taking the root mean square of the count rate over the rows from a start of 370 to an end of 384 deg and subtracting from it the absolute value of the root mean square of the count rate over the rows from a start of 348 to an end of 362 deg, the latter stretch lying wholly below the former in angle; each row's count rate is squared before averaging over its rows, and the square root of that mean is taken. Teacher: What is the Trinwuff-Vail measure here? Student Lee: 0.20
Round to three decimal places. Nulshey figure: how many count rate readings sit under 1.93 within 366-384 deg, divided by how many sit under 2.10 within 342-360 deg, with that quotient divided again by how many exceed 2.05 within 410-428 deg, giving 0.000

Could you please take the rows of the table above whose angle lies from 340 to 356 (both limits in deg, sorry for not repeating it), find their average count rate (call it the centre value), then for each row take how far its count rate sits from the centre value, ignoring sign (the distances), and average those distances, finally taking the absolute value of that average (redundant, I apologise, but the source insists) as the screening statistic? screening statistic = 0.110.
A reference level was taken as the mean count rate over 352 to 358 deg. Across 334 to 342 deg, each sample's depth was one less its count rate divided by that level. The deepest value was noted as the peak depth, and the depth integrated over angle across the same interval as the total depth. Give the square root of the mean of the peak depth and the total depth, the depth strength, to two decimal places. 1.00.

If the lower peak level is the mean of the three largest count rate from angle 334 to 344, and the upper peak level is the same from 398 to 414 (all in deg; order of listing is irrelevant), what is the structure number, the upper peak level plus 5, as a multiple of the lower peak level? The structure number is 5.1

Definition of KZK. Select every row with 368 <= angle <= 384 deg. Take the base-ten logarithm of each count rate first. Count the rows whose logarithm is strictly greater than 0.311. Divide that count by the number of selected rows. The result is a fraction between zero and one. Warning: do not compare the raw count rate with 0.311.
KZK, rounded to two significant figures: 1.0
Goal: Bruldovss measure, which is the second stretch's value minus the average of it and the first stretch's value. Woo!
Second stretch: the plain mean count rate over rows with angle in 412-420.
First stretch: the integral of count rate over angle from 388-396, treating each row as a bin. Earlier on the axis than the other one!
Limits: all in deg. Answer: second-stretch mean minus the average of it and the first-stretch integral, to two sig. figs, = -5.0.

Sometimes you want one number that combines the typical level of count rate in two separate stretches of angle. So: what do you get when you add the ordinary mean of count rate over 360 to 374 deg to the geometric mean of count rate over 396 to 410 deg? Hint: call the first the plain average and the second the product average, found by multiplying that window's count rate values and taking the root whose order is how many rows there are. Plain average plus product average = 4.25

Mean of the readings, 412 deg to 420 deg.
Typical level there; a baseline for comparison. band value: 2.07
